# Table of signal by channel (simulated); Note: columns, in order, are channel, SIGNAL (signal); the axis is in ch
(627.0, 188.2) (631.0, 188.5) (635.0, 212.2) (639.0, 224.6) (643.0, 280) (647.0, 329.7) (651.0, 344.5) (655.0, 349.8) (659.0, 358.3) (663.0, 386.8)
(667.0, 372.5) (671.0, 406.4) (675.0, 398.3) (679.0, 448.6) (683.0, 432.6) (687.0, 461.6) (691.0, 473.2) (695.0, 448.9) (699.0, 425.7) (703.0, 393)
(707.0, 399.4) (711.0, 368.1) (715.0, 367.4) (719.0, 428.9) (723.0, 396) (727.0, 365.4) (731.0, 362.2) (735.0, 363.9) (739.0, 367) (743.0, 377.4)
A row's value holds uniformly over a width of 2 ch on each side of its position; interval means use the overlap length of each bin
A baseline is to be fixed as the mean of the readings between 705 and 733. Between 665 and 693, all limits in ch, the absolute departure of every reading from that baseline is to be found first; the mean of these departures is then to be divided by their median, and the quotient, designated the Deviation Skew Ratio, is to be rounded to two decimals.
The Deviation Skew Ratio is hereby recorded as 0.96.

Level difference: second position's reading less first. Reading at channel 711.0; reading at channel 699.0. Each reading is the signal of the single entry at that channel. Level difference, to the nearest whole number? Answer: 58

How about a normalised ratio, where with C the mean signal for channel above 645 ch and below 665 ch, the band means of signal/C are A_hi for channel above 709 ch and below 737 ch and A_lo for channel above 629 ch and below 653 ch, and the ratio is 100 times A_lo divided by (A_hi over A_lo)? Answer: 52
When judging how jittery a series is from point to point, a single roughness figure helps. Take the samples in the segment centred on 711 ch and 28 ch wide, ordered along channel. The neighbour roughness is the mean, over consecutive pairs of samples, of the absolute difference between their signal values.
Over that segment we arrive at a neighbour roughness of 28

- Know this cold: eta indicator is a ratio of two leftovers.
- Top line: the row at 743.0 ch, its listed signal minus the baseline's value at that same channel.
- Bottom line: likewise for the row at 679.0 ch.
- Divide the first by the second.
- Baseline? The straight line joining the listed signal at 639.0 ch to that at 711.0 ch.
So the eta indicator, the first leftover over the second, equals -0.4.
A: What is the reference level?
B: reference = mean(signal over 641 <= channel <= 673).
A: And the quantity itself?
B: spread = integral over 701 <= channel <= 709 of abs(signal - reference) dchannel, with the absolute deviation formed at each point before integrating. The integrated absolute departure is 342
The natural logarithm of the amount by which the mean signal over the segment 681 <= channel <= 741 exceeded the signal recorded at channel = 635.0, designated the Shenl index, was 5.25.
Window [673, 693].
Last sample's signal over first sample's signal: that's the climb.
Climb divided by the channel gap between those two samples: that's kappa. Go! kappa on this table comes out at 4.7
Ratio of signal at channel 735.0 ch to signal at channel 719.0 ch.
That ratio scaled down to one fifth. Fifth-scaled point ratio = 0.17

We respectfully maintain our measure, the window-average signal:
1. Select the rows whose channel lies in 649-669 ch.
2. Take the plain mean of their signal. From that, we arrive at 362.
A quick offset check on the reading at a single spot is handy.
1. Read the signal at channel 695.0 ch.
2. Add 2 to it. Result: 451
